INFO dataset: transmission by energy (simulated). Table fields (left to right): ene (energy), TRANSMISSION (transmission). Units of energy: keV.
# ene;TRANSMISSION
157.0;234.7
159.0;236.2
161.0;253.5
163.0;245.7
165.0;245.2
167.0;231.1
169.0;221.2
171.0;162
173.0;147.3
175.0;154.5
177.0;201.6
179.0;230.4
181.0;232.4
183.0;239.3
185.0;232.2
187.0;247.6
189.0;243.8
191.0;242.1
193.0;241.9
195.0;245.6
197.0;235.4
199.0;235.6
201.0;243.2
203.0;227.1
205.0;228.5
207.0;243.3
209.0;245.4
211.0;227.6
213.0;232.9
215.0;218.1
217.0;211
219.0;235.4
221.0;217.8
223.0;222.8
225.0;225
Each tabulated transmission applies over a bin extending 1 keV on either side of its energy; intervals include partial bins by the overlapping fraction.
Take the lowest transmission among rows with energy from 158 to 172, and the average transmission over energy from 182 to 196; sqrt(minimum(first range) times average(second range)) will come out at 198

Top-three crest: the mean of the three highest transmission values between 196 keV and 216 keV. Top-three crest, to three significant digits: 244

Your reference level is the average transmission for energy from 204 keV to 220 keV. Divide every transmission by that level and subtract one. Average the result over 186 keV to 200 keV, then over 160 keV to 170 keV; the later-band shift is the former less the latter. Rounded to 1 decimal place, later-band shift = 0.0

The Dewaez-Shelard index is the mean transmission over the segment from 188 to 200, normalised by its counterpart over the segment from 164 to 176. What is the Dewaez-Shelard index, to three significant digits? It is 1.24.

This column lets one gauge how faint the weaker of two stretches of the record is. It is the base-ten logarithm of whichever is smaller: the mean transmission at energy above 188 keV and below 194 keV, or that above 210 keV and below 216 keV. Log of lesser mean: 2.354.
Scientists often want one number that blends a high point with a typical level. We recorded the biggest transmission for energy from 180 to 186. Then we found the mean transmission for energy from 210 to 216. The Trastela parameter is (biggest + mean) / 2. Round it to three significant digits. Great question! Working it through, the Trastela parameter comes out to 233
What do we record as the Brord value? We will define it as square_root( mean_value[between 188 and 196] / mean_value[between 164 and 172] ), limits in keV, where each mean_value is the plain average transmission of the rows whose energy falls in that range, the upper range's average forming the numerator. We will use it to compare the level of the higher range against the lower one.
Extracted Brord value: 1.06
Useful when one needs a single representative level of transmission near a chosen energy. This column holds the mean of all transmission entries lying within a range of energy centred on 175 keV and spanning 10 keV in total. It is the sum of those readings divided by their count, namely 179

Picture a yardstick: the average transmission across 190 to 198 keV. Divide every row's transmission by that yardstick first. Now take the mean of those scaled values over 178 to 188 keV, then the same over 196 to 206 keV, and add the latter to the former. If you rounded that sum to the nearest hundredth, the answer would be 1.95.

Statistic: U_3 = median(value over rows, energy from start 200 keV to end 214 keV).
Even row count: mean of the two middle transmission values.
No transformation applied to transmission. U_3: 233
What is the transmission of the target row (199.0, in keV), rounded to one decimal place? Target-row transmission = 235.6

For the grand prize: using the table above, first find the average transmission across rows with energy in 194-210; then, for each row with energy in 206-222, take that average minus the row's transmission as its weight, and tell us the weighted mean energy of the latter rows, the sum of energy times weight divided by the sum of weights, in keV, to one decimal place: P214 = 218.0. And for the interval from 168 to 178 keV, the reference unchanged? 173.3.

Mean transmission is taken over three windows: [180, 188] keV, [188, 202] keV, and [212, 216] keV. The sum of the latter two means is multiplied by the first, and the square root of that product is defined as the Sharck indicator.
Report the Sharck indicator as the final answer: 333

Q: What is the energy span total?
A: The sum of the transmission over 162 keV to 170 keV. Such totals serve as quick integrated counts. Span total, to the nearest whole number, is 943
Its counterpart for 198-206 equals 934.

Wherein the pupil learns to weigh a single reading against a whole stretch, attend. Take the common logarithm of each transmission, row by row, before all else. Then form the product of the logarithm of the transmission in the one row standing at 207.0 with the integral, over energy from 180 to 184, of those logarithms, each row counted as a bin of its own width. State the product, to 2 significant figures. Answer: 23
